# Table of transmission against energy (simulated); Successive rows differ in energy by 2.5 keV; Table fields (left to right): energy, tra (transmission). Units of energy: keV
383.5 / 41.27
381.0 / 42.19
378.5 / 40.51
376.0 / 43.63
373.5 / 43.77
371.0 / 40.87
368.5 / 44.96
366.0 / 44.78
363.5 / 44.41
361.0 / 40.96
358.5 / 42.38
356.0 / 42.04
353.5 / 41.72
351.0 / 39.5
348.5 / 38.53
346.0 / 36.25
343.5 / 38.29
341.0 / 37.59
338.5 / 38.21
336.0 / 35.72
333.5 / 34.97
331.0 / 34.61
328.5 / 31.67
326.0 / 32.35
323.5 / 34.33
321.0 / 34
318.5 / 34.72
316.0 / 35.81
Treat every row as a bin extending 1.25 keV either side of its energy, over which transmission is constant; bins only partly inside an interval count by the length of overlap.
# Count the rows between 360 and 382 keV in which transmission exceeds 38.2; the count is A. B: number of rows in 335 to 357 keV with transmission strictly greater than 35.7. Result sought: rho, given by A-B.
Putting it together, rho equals 0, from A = 9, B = 9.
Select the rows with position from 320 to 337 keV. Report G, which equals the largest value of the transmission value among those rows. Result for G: 35.72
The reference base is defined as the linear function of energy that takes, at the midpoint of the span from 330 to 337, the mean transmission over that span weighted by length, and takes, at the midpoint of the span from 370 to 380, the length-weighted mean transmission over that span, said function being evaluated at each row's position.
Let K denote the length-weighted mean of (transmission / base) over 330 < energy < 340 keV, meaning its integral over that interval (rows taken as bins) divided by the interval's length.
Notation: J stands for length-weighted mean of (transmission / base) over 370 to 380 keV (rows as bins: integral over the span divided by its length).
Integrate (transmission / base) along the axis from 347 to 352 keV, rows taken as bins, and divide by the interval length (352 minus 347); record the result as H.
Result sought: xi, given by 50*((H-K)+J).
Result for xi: 50.5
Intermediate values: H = 1.03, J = 1.00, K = 1.017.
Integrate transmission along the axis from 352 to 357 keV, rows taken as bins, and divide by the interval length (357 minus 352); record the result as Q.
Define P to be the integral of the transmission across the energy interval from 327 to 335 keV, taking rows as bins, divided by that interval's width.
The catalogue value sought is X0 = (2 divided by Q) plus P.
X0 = 34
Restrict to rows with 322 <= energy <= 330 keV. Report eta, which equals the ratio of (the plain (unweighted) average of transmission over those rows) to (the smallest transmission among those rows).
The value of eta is 1.04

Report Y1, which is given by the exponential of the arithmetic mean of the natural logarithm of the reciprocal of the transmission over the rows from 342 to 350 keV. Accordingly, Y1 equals 0.0265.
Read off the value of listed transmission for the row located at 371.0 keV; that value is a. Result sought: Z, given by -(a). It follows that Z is -40.9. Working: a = 40.87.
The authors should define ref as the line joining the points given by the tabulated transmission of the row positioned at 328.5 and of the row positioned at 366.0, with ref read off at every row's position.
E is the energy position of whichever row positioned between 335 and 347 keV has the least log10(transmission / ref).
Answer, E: 346.0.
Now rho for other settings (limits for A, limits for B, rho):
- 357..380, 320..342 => 6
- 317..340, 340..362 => -8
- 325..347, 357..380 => -7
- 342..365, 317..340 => 6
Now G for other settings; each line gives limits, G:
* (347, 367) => 44.78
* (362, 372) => 44.96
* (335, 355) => 41.72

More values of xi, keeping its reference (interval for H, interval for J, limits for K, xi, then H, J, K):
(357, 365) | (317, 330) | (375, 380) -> 54.5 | 1.07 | 1.00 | 0.985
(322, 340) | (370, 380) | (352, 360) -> 46.1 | 1.00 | 1.00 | 1.076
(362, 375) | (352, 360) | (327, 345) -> 56.6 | 1.06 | 1.08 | 1.008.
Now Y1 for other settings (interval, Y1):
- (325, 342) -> 0.0286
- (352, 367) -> 0.0234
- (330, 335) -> 0.0287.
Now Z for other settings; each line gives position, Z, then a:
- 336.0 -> -35.7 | 35.72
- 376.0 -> -43.6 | 43.63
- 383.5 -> -41.3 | 41.27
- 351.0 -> -39.5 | 39.5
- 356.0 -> -42.0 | 42.04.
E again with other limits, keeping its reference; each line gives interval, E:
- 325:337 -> 328.5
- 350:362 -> 361.0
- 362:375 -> 371.0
